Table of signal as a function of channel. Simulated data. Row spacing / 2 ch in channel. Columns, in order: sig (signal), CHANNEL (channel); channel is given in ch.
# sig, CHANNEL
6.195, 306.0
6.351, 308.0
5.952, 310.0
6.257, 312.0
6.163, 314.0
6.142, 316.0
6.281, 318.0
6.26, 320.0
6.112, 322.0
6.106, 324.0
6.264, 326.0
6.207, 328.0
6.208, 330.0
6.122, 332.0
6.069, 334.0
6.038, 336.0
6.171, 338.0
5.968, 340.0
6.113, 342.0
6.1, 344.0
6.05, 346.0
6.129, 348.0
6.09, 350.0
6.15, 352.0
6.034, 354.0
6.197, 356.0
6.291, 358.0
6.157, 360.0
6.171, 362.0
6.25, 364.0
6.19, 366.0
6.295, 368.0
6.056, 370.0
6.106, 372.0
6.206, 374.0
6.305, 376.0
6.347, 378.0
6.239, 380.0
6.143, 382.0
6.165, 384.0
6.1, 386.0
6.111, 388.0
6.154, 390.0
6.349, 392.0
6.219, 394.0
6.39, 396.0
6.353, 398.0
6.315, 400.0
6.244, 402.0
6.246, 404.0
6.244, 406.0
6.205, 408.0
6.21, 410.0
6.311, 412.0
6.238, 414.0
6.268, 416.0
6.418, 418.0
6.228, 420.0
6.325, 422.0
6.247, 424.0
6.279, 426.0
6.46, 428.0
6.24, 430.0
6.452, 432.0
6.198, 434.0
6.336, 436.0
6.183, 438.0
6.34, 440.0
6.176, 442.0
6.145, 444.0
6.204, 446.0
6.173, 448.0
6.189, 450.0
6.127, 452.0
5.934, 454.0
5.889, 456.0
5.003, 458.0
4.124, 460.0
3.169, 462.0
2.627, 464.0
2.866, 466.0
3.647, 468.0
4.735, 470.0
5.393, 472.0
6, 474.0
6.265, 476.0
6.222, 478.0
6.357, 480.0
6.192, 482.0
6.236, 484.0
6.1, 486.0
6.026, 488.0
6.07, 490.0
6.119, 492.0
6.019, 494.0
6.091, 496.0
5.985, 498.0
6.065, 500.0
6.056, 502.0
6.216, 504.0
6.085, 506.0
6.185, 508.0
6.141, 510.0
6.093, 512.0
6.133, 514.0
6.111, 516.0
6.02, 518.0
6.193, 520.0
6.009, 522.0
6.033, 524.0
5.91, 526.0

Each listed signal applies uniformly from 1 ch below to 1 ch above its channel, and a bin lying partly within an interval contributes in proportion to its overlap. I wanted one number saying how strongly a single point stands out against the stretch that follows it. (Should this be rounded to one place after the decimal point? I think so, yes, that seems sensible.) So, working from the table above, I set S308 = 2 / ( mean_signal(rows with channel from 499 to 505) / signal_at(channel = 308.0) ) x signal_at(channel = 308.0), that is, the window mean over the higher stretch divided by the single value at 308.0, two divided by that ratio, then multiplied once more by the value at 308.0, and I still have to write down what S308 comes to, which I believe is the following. 13.2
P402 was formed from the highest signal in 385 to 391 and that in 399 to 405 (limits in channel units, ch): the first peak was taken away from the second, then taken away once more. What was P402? -6.0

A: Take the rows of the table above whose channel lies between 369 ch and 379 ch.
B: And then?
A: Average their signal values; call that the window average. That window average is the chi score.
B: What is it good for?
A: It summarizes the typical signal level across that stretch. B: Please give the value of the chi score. 6.2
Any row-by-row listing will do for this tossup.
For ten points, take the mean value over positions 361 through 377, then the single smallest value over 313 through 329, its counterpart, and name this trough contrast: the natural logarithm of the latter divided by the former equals -0.015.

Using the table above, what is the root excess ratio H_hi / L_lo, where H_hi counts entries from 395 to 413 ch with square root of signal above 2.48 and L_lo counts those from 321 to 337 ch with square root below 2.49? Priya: 1.8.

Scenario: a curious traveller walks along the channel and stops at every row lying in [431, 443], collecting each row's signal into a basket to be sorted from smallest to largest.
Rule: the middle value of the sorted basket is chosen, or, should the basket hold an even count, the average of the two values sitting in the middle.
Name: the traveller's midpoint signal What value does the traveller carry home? 6.27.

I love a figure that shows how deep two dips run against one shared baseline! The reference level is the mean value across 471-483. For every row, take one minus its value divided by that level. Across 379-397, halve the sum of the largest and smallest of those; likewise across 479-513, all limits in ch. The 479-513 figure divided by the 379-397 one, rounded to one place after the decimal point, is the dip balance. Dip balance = 0.6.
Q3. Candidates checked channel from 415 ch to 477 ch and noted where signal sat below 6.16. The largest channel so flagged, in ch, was 474.0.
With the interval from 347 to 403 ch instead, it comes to 390.0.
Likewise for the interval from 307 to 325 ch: 324.0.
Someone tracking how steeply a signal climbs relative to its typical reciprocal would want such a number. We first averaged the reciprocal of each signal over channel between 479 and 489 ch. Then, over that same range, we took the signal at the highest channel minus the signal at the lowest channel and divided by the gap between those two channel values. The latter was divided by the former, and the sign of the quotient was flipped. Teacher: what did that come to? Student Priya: 0.26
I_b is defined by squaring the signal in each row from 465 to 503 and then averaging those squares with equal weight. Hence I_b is 33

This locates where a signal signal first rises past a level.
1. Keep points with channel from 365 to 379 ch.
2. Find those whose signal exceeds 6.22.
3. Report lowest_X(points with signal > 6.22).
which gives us 368.0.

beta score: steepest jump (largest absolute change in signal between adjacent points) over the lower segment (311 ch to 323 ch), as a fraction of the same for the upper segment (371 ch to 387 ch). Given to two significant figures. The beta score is 1.4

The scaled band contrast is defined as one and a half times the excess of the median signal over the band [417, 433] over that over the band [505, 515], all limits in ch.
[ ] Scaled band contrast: 0.25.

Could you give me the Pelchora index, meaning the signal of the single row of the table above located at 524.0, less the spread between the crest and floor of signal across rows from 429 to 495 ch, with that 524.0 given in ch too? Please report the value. 2.21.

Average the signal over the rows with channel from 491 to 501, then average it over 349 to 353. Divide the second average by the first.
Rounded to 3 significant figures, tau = 1.01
